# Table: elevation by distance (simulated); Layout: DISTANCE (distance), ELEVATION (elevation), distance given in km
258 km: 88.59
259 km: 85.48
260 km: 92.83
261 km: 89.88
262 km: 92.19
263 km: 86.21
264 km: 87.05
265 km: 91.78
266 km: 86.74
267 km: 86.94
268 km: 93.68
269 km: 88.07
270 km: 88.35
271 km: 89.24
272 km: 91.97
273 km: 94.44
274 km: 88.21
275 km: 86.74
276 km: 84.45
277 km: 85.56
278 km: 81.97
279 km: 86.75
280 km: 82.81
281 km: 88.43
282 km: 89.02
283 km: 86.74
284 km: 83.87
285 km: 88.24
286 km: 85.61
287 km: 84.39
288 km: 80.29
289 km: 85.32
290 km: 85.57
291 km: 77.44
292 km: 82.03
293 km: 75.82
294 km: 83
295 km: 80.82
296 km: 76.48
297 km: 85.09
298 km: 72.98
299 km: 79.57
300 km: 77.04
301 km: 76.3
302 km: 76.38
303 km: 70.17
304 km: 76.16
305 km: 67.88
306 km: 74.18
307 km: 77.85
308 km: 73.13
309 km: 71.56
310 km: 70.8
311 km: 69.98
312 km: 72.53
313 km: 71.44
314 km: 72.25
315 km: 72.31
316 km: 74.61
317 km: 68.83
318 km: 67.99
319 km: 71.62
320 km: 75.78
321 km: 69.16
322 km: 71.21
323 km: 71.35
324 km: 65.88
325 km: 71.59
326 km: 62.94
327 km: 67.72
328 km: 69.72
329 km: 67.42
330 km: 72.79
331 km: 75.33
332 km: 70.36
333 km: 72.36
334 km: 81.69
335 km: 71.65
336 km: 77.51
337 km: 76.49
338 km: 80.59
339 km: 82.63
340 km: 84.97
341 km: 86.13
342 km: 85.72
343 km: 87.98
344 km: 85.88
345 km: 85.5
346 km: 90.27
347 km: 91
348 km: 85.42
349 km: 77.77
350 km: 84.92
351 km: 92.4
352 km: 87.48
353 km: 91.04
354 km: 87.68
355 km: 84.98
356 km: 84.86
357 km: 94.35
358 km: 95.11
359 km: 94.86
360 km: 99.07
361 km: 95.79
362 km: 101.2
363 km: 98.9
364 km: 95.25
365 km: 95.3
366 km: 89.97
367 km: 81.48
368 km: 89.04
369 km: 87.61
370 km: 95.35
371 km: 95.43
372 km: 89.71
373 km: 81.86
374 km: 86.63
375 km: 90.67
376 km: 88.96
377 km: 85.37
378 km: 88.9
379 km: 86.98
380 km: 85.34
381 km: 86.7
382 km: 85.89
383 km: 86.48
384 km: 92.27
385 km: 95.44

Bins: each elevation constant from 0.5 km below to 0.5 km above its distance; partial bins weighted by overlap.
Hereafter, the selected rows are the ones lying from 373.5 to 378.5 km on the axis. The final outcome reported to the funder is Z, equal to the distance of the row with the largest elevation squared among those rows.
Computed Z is 375 km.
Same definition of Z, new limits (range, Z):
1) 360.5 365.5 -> 362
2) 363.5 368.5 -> 365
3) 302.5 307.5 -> 307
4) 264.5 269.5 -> 268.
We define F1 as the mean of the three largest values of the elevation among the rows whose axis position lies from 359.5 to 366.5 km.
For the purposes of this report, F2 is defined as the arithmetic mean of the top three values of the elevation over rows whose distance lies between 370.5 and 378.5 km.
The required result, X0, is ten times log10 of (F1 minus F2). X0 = 8.9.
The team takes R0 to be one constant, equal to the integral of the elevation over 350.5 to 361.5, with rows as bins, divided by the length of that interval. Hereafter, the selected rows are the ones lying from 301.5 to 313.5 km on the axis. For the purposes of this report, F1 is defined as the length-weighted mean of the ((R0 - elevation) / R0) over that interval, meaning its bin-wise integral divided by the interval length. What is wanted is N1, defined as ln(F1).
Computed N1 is -1.6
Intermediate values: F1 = 0.21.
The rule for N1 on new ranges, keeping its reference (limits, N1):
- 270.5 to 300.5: -2.5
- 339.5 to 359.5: -3.2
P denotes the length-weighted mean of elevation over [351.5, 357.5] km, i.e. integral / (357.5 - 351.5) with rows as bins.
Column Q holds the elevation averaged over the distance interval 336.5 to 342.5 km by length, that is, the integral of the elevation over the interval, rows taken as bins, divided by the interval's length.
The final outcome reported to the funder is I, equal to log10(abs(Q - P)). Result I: 0.8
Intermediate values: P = 88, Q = 83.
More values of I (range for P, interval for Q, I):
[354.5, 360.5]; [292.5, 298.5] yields 1.1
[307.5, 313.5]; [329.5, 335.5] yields 0.4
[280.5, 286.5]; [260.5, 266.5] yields 0.3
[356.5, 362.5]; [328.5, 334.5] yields 1.4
